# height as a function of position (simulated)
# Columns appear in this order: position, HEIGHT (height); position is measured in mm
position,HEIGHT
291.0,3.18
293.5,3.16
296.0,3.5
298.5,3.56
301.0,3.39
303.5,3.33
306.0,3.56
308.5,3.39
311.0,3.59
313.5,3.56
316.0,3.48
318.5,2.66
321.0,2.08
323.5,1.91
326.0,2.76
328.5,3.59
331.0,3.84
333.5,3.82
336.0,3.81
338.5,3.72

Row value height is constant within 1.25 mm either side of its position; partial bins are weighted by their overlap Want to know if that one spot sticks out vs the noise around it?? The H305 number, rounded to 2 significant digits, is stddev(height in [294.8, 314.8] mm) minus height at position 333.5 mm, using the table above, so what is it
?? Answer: -3.7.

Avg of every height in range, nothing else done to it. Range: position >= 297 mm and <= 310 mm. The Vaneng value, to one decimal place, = 3.4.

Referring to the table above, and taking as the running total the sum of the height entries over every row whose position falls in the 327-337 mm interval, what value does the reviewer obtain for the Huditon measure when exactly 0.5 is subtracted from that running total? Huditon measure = 14.6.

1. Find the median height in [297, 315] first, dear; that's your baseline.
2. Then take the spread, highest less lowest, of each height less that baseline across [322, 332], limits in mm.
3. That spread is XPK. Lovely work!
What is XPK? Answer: 1.9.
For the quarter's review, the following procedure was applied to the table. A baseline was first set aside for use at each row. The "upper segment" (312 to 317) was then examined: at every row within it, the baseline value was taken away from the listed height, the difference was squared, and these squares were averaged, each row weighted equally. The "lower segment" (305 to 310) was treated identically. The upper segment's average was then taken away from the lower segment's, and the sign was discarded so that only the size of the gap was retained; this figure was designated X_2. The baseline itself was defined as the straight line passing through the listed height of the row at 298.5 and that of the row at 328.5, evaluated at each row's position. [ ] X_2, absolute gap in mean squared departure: 0.0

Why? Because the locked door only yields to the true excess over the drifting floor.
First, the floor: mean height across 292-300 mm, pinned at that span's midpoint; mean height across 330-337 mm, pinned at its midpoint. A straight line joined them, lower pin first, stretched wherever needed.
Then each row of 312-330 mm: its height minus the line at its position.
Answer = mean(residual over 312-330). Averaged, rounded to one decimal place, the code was -0.8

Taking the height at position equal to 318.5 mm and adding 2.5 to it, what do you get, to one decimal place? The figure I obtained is 5.2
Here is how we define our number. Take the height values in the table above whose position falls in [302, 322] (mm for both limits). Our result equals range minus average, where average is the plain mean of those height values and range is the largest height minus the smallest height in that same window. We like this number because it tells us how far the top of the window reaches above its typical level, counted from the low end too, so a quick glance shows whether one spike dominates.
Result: -1.7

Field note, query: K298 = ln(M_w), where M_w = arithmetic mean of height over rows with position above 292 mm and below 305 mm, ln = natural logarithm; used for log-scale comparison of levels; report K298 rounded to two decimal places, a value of 1.22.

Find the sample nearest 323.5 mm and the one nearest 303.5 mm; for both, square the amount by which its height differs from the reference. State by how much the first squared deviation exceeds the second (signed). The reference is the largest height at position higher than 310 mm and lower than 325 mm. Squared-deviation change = 2.8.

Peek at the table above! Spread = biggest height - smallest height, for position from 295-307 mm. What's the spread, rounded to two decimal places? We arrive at 0.23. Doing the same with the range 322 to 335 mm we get 1.93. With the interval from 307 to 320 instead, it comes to 0.93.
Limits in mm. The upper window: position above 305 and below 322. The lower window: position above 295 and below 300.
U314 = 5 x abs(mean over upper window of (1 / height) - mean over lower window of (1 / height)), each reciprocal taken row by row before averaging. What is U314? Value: 0.2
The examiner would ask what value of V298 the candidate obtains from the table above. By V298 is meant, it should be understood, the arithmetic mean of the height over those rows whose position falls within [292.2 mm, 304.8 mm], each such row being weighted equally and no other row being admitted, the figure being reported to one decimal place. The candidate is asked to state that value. 3.4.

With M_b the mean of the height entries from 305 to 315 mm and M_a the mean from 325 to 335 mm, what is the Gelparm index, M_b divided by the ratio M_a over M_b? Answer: 3.5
